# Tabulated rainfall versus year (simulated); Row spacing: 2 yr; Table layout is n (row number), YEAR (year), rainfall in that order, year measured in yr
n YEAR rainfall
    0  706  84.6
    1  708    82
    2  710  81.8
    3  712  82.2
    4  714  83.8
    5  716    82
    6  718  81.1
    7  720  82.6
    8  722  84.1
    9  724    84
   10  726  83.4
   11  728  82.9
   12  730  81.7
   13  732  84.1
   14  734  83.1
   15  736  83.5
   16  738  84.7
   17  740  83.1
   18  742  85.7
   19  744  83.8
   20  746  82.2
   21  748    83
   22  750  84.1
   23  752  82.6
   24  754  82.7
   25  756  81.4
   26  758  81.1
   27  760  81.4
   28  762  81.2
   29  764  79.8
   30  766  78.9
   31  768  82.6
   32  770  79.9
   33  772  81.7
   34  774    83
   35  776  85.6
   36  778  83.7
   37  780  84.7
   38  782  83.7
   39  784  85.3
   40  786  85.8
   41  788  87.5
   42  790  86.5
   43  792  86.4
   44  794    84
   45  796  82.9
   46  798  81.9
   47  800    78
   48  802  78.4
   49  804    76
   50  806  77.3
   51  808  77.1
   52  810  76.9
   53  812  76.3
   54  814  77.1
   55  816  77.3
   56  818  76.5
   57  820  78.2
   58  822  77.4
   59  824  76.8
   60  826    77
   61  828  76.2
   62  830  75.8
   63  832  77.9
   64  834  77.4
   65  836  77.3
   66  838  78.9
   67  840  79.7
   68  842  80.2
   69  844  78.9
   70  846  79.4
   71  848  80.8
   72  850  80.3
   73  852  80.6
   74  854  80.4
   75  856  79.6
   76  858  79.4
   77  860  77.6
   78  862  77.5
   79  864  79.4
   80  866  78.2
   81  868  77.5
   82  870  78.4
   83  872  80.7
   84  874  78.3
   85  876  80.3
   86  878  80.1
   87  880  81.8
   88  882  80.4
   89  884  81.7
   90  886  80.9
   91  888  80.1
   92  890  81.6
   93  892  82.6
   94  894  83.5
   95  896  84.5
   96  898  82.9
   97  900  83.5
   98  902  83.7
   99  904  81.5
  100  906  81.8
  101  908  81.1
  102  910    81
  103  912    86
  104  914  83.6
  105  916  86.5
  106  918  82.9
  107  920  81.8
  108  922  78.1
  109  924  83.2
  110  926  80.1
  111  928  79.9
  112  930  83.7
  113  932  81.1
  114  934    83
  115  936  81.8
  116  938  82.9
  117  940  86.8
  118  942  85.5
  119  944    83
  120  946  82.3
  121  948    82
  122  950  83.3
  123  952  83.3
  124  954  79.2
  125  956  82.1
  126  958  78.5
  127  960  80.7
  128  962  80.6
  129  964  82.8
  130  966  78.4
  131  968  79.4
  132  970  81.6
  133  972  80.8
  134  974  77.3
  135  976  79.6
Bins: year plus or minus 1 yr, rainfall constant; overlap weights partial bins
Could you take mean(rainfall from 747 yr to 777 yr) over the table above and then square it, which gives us 6713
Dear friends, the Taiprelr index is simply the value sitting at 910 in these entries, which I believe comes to 81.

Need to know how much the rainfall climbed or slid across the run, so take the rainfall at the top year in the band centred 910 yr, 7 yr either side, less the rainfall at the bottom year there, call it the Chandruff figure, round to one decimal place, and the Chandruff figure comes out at 5.0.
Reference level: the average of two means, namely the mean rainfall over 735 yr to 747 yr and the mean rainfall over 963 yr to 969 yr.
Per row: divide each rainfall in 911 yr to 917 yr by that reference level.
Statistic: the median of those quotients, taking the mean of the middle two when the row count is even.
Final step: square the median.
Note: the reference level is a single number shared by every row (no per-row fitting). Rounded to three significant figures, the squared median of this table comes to 1.10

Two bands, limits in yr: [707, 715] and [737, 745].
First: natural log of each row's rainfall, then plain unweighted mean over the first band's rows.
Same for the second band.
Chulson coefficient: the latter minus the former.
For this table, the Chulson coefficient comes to 0.02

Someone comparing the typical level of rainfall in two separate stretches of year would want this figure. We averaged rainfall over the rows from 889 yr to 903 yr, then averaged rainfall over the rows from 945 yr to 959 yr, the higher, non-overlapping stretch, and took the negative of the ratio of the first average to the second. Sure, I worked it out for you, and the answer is -1.02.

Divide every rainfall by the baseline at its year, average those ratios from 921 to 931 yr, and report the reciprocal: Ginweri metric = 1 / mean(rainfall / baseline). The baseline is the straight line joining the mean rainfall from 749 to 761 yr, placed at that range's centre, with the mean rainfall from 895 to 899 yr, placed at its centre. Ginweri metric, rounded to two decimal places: 1.04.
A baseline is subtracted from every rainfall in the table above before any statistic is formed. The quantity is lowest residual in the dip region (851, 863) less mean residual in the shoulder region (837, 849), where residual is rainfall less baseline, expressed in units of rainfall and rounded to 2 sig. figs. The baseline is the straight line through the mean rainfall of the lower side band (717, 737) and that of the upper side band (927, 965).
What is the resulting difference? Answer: -2.1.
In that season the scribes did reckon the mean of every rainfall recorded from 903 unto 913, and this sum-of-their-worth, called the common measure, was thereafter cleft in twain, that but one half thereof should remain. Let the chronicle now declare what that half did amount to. 41.1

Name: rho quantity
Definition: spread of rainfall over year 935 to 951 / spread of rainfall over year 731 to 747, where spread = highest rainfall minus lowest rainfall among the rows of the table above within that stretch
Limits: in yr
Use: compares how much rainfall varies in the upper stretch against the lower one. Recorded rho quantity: 1.43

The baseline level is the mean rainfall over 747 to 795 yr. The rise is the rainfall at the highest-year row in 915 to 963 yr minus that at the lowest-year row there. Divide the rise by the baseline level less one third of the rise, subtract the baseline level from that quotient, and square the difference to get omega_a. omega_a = 6932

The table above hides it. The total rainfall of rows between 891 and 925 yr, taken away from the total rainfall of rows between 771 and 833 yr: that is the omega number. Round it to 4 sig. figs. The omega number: 1085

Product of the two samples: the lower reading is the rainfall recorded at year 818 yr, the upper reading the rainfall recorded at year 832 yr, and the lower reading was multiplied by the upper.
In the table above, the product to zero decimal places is 5959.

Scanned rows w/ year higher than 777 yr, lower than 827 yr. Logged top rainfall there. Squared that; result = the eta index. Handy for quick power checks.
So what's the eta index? 7656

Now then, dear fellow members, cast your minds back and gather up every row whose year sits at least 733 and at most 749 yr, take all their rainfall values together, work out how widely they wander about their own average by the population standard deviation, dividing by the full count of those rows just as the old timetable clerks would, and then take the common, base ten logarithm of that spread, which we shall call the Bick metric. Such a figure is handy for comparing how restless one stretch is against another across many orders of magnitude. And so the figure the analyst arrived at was 0.013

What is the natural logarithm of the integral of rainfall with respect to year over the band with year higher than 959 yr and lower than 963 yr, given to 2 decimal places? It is 5.78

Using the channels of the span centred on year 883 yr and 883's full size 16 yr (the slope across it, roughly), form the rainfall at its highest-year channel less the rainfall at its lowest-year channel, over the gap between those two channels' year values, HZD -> 0.09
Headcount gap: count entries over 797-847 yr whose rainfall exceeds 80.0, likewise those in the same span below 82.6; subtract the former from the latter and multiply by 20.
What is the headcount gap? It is 460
